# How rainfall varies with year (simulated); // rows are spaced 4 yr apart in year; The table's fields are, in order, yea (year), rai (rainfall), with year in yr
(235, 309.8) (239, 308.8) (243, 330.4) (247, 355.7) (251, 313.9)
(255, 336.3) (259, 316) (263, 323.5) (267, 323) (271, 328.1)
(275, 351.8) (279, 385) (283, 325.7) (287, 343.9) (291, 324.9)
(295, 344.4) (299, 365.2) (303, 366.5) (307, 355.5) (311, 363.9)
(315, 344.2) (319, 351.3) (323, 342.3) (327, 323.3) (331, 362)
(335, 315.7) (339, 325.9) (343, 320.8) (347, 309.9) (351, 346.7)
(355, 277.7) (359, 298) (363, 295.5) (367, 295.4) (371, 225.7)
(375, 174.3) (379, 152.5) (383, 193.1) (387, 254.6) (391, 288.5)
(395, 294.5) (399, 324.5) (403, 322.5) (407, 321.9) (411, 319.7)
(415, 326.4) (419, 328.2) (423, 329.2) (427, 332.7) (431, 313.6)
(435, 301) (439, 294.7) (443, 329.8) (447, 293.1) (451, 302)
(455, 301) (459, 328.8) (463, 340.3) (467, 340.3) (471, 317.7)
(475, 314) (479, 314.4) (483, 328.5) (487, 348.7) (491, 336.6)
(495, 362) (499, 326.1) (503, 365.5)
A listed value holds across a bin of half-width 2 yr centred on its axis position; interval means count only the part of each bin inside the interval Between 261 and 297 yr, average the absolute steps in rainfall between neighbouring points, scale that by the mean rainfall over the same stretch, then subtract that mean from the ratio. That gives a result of -339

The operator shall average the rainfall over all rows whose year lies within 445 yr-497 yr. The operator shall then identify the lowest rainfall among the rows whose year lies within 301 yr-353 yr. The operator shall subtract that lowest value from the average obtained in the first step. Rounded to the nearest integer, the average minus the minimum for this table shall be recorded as 15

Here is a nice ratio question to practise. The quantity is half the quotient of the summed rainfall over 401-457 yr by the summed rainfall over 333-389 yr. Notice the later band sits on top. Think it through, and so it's 0.583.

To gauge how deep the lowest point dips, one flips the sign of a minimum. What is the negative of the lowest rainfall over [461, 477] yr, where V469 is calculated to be -314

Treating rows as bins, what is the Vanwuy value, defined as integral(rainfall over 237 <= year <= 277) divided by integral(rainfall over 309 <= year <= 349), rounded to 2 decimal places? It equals 0.98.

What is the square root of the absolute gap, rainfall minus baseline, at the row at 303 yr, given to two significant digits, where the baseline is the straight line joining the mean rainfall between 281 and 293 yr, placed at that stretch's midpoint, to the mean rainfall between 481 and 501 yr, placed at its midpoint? 5.9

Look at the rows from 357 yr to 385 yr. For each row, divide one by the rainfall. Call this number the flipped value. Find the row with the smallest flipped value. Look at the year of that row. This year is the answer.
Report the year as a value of 359 yr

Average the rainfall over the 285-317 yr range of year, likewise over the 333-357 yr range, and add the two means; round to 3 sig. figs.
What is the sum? 667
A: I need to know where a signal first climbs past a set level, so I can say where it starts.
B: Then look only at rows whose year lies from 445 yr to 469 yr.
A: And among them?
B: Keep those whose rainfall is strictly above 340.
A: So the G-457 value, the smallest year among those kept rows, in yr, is 463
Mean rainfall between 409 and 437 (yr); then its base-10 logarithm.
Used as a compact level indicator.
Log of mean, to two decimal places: 2.51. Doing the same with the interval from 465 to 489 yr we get 2.51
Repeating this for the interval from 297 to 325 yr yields 2.55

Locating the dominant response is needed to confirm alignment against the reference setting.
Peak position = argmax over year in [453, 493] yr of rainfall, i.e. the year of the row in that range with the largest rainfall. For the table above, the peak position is 487 yr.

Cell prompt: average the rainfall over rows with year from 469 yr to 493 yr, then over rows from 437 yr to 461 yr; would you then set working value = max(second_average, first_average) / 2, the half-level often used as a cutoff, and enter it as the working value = 163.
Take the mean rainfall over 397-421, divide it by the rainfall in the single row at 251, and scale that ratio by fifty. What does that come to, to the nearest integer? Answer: 52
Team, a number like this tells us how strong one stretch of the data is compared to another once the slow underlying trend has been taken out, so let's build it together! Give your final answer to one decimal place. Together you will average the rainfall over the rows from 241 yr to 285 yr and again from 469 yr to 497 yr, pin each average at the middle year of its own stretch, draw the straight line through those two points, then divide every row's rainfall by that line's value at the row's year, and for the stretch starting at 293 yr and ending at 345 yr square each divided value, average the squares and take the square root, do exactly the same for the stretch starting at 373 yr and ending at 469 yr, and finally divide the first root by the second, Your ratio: 1.1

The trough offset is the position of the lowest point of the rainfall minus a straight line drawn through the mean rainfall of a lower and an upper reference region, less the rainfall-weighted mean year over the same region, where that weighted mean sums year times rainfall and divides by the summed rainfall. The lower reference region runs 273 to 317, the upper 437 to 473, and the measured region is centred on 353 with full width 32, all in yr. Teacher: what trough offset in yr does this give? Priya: 2.4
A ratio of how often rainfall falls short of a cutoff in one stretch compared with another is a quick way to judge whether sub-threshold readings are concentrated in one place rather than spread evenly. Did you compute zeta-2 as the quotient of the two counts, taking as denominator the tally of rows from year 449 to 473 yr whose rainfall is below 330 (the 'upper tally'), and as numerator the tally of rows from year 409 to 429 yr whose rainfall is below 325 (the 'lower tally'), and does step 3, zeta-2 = 0.25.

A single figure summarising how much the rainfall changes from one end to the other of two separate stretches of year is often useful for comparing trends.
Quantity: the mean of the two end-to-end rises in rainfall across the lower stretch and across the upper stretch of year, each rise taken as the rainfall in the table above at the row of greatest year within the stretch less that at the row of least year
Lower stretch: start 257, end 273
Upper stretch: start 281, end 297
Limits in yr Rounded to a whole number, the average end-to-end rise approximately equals 15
